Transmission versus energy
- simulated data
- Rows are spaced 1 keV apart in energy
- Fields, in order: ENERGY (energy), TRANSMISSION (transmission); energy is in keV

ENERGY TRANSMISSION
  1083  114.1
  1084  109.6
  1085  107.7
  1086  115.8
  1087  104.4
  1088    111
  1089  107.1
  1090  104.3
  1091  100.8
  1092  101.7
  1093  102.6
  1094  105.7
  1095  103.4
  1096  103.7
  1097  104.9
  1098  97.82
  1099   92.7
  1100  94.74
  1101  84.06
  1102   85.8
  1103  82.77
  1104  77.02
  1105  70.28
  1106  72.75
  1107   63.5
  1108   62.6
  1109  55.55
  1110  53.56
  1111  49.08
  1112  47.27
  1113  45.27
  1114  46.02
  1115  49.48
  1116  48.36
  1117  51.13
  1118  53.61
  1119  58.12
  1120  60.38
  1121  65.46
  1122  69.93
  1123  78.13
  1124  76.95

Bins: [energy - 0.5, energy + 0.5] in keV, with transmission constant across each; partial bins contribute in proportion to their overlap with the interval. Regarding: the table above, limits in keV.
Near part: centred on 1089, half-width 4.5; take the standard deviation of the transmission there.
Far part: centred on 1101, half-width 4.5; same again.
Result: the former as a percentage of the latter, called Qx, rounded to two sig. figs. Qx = 45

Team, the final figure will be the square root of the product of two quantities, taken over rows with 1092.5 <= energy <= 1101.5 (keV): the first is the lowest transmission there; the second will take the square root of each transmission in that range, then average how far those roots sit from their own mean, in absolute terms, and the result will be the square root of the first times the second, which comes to 5.0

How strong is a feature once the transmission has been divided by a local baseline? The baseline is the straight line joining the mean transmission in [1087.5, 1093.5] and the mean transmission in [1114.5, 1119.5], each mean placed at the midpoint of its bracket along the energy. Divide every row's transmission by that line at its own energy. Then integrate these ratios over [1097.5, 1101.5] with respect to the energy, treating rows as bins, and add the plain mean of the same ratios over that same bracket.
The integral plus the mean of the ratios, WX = 5.3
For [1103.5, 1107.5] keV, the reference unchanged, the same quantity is 4.7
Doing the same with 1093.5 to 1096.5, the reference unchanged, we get 4.4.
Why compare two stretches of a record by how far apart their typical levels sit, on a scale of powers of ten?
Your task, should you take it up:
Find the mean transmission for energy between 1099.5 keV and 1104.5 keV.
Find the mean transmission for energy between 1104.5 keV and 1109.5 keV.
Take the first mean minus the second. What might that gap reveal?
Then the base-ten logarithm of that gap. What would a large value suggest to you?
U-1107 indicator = 1.30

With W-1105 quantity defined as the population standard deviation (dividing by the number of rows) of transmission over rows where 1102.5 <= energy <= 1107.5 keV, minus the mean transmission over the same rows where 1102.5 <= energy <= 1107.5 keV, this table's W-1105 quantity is -67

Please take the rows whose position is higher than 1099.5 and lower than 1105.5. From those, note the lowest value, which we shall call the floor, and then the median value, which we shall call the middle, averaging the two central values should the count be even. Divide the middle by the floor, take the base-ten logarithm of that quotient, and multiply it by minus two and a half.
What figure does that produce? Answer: -0.186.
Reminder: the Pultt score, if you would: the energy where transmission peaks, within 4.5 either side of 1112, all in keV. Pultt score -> 1108 keV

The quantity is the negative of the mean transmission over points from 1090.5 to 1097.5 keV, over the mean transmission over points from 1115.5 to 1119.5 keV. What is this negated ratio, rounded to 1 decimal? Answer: -2.0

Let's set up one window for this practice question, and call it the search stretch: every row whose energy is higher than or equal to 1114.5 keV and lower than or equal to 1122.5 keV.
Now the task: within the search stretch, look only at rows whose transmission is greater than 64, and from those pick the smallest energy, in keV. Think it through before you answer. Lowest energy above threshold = 1121 keV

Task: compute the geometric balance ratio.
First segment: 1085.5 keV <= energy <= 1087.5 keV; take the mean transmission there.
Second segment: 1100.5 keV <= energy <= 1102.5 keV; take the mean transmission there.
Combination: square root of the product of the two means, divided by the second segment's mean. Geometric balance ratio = 1.1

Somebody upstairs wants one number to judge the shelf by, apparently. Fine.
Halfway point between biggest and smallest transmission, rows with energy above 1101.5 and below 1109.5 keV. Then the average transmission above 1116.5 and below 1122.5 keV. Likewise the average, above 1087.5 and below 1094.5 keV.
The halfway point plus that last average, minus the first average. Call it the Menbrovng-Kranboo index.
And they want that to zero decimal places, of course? 116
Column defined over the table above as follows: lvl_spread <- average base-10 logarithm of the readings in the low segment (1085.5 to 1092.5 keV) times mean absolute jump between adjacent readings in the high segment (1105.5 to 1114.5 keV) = 7.2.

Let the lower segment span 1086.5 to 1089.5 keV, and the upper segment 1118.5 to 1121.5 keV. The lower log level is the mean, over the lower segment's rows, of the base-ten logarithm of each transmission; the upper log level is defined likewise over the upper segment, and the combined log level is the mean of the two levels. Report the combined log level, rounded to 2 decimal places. 1.91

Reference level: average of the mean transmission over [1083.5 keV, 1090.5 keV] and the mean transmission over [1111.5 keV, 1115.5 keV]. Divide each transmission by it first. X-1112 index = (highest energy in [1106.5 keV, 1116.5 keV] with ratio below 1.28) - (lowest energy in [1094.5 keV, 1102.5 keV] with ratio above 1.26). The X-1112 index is 21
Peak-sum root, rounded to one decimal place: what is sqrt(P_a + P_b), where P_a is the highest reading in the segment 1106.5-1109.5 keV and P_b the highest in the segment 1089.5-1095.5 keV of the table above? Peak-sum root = 13.0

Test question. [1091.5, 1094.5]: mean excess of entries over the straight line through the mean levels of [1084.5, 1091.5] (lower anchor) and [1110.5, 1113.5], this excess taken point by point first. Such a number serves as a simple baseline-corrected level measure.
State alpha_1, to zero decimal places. 9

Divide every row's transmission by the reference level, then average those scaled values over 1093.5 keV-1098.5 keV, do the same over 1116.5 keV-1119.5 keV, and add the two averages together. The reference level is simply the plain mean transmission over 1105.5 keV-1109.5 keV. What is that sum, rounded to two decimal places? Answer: 2.47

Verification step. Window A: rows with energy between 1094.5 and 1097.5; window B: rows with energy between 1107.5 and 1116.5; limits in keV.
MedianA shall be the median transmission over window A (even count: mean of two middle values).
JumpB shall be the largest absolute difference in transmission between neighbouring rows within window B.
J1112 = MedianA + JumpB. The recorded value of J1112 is 111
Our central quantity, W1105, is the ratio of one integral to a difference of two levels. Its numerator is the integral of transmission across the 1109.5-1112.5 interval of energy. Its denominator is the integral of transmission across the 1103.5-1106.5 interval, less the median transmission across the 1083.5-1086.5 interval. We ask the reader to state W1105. 1.4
